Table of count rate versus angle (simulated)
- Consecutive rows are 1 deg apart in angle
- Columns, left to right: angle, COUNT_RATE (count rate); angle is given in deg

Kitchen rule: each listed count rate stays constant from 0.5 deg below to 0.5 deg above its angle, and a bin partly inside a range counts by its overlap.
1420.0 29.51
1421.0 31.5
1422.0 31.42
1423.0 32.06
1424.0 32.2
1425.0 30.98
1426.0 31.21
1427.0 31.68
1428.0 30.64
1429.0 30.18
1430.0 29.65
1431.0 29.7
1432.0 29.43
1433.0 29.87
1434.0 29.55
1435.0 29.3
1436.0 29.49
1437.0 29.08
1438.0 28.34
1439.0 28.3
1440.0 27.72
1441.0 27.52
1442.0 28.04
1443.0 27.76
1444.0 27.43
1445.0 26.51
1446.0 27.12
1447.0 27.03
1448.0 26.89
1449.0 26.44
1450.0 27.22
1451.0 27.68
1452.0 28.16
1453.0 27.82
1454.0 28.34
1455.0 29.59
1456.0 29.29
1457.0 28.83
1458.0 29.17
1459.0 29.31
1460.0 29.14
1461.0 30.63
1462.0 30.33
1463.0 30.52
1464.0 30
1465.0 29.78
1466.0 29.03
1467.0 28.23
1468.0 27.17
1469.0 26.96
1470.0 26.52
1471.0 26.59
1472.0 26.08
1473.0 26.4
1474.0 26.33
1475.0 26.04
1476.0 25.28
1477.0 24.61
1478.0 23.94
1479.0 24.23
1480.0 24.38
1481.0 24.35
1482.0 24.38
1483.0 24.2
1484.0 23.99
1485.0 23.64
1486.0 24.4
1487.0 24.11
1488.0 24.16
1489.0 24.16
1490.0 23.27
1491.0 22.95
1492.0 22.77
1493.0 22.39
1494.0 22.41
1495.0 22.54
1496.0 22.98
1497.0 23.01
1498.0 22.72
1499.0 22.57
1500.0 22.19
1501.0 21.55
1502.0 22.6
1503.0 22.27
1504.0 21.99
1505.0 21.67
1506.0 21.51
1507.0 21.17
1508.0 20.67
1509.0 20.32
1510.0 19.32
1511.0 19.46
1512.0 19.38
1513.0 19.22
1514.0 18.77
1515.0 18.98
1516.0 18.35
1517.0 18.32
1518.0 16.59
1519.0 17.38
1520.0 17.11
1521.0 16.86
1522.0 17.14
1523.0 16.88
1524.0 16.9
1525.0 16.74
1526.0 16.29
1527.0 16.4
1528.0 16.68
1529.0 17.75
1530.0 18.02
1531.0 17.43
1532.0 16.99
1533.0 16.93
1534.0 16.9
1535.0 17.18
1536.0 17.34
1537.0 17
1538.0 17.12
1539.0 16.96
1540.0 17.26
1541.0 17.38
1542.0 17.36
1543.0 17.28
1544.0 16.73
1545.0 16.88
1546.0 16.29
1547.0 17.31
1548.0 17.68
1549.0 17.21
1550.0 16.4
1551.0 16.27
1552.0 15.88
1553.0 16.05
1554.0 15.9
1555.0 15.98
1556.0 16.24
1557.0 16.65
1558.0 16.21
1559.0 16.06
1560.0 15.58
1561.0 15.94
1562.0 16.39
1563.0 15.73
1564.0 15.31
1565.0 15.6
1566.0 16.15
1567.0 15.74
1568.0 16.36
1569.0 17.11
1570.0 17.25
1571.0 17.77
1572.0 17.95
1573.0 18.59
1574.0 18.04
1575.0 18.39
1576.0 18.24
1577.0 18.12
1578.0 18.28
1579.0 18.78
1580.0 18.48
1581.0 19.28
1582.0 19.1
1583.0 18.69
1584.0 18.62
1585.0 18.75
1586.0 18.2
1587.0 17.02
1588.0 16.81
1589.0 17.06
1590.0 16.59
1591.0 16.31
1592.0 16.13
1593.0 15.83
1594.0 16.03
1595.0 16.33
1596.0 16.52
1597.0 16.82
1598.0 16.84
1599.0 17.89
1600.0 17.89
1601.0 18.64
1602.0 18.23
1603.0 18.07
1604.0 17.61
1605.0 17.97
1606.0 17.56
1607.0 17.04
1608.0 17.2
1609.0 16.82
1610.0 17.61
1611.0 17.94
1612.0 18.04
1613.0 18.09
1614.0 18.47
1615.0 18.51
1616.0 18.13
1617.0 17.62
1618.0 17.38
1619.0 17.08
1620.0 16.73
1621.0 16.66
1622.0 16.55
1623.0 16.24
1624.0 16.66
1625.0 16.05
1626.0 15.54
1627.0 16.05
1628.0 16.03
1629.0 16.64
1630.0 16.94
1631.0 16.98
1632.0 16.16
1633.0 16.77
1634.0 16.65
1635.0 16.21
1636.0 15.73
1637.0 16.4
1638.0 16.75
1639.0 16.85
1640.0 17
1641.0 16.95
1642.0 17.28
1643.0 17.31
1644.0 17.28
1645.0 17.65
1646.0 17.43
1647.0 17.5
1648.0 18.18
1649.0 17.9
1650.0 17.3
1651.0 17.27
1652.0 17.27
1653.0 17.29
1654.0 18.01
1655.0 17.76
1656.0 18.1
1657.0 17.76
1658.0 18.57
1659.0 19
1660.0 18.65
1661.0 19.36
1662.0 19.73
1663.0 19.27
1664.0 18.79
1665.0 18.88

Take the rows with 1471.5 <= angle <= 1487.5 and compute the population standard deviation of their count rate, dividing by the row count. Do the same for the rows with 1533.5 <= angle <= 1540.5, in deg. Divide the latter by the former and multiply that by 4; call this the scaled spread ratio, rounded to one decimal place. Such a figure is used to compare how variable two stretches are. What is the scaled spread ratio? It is 0.7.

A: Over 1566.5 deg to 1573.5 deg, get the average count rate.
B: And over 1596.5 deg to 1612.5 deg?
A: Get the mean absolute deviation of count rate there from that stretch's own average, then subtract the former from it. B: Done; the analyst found -16.8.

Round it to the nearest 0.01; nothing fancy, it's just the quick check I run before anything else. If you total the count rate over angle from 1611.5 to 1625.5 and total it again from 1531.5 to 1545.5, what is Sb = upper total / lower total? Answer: 1.01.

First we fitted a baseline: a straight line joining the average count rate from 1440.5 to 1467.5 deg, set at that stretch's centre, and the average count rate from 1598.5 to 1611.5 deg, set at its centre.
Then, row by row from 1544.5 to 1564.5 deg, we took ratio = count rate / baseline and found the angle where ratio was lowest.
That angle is 1552.0 deg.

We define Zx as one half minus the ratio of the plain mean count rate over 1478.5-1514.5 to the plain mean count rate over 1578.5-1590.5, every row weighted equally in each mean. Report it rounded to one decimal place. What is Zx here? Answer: -0.7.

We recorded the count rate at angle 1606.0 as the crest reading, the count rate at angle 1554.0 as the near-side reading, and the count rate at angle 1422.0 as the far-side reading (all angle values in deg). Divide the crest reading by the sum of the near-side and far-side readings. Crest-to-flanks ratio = 0.37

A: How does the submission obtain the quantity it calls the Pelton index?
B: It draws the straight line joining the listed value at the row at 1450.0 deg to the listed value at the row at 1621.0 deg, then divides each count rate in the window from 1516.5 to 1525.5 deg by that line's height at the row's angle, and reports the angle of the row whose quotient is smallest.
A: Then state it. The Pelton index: 1518.0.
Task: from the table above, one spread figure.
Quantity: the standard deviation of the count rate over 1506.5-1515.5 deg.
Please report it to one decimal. 0.8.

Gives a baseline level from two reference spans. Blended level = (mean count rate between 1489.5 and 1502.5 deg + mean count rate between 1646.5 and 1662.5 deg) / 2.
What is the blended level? 20.4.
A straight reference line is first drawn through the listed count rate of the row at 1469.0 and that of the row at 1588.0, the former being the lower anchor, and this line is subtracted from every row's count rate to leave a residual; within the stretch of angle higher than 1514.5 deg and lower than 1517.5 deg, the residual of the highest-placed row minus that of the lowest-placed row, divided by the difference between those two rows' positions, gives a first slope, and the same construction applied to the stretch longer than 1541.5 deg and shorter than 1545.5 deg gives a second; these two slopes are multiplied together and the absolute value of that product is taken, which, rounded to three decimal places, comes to 0.018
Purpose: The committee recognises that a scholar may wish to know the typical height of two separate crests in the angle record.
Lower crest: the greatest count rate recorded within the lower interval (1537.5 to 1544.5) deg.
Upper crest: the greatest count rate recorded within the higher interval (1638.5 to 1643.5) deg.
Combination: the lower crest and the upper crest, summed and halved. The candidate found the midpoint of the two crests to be 17.3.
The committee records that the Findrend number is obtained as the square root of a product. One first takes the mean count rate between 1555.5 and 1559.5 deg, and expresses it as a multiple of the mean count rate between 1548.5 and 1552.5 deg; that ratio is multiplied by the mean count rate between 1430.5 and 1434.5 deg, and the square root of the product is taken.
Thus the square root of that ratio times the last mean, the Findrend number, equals 5.4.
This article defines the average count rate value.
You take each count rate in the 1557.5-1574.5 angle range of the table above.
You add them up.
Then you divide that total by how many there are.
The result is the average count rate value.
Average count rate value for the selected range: 16.6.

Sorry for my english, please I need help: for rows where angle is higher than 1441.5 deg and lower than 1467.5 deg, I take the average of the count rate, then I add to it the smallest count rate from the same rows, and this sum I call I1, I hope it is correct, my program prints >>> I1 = 55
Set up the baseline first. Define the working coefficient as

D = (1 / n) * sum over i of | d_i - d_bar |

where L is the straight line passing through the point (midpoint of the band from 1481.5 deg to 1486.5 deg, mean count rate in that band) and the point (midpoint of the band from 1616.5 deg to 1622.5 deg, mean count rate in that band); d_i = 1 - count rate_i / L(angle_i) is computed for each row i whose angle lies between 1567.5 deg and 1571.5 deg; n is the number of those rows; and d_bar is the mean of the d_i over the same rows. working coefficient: 0.022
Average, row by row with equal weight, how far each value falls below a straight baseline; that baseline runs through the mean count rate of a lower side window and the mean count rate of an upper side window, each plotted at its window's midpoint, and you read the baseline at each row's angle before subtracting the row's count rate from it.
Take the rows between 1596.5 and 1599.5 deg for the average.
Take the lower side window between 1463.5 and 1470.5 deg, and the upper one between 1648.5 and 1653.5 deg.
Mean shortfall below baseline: 3.3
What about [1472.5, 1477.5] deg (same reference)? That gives 2.0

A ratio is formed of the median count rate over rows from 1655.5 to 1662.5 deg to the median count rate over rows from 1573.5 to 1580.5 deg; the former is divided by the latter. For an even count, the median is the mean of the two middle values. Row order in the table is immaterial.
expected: 1.02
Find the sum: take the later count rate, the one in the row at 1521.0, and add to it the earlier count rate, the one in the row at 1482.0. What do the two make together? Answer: 41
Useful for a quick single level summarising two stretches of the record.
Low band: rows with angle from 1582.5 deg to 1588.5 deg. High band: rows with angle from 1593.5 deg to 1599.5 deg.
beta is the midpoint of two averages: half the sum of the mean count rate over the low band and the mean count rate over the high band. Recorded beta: 17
